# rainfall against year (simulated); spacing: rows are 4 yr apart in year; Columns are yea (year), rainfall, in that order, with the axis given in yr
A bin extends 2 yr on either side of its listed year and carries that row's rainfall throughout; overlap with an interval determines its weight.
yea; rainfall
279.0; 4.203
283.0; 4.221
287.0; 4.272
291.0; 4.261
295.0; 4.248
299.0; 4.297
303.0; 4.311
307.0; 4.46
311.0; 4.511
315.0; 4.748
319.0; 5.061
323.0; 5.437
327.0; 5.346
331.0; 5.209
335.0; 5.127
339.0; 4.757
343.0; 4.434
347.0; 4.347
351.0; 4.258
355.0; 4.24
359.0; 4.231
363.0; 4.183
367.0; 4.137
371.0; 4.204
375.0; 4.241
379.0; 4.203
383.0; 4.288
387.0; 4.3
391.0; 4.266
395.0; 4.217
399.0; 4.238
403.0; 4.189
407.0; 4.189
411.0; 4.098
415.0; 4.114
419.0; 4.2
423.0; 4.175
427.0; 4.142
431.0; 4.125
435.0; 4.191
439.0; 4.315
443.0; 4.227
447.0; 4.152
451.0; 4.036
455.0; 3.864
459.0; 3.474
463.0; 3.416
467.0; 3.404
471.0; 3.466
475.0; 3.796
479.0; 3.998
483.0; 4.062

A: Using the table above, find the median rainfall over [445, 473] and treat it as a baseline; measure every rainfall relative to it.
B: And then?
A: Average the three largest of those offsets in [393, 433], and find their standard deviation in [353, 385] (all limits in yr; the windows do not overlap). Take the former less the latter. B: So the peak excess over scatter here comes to 0.70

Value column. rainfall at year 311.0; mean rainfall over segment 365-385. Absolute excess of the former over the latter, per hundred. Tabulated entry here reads 0.0030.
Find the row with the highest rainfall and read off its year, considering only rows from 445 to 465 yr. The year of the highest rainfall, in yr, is 447.0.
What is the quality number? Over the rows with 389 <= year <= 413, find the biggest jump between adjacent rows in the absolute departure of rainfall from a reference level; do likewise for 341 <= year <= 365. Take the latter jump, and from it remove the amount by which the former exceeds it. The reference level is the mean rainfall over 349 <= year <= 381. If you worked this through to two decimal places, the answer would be 0.09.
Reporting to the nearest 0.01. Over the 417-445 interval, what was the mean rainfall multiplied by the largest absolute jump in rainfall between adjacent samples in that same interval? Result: 0.52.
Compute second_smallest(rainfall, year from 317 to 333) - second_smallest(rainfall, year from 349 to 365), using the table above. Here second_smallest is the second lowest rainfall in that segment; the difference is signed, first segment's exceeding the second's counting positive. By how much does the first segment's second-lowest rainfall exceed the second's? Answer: 1.0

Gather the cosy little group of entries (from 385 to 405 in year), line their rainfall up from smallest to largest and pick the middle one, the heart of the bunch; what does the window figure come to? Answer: 4.24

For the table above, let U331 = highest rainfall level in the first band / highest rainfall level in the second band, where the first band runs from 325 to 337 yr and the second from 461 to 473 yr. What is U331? 1.54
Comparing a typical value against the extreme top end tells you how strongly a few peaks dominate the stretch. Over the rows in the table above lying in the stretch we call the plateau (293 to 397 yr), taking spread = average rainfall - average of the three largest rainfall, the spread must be -0.83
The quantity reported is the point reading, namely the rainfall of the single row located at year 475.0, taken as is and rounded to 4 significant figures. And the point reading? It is 3.796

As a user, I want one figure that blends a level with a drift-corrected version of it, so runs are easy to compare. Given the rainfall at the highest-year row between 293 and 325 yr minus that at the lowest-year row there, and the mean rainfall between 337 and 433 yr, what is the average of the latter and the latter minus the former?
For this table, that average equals 3.65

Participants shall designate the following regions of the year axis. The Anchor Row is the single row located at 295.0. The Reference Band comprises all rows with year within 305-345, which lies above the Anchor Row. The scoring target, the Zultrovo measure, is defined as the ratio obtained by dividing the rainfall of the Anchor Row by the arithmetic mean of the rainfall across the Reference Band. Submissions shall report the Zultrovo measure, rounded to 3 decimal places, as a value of 0.865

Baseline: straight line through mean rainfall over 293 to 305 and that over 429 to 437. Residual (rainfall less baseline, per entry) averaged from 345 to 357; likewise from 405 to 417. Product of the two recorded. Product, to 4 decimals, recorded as -0.0021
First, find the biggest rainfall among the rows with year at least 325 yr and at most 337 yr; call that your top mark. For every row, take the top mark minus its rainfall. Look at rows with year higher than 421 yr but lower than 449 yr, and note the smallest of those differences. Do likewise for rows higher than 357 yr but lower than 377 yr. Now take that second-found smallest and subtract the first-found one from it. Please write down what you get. 0.07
